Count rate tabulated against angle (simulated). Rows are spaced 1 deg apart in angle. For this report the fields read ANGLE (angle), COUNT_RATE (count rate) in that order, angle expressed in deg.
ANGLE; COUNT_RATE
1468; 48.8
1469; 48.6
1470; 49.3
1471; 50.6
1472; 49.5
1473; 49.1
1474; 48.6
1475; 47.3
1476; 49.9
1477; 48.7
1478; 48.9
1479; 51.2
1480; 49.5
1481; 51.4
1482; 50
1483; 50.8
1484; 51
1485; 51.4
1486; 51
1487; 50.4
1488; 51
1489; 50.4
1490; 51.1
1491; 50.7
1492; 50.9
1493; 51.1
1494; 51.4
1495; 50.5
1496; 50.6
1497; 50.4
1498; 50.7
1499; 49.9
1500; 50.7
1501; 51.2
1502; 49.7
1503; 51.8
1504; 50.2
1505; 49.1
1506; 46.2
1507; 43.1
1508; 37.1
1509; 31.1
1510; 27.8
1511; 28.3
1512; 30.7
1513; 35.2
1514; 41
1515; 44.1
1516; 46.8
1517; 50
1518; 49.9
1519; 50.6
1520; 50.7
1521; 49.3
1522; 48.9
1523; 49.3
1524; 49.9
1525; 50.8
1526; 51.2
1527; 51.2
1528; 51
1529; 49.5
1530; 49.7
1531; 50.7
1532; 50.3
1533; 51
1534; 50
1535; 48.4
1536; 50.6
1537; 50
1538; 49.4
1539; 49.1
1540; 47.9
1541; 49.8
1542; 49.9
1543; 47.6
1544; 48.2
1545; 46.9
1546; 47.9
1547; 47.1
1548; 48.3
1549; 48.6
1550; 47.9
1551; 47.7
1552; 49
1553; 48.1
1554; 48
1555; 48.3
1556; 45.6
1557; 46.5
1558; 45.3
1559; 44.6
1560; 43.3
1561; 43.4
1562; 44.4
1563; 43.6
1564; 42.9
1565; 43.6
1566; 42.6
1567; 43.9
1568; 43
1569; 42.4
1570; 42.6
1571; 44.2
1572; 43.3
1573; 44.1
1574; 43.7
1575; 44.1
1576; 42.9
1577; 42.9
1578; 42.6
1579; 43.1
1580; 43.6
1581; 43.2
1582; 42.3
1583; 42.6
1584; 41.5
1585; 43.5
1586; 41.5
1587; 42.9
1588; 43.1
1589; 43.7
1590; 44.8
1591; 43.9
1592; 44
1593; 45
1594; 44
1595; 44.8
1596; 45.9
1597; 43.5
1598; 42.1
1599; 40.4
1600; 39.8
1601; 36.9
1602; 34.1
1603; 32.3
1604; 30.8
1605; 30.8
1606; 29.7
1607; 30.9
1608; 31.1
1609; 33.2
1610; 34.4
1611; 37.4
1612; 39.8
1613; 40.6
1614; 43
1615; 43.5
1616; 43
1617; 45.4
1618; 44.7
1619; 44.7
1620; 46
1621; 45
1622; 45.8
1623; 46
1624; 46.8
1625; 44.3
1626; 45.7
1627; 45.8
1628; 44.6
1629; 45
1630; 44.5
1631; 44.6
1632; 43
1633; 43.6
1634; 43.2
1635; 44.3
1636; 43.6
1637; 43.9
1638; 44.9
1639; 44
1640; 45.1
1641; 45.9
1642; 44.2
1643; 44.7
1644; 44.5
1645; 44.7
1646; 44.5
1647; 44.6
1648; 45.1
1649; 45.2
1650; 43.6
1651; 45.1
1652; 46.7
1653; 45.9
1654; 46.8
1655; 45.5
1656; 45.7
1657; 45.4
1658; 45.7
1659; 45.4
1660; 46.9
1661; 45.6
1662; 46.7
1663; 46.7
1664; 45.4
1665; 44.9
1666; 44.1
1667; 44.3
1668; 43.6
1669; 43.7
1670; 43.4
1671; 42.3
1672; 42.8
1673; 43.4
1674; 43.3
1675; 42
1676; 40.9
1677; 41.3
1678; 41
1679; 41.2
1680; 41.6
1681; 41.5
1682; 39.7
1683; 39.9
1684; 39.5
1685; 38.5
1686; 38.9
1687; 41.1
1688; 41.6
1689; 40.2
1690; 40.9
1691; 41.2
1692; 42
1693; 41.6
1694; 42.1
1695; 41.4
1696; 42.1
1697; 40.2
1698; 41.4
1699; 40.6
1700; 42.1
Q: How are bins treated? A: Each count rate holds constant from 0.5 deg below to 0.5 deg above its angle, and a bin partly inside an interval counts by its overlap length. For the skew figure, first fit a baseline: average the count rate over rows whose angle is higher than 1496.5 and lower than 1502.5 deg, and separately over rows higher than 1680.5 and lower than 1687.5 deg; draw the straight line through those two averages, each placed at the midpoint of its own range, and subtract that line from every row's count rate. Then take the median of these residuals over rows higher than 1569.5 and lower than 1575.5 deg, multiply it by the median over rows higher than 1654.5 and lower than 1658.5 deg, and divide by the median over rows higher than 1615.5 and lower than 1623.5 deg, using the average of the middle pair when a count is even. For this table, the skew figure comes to -5.9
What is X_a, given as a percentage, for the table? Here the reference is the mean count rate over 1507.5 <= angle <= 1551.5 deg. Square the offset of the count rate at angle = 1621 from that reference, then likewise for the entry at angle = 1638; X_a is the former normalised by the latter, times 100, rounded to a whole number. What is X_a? 89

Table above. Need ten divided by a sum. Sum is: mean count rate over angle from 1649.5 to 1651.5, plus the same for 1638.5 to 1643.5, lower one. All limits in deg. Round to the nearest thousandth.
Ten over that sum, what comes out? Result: 0.112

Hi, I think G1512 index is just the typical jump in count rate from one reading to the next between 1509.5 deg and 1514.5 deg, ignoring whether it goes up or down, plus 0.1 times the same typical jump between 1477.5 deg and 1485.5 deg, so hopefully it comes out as 3.4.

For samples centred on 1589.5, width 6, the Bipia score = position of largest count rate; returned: 1590 deg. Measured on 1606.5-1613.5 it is 1613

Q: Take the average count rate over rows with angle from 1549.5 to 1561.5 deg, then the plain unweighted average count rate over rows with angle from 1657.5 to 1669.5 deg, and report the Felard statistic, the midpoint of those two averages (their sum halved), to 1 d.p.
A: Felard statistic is 45.9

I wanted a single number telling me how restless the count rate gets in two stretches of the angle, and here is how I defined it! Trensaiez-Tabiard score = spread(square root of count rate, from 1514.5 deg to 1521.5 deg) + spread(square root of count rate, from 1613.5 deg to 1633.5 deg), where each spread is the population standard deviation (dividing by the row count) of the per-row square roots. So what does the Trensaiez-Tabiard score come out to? 0.25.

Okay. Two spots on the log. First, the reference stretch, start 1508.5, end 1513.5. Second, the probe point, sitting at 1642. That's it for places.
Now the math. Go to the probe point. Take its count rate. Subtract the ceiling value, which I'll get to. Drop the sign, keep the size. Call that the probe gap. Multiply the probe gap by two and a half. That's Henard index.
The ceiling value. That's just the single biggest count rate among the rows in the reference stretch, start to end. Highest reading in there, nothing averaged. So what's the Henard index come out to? 22.5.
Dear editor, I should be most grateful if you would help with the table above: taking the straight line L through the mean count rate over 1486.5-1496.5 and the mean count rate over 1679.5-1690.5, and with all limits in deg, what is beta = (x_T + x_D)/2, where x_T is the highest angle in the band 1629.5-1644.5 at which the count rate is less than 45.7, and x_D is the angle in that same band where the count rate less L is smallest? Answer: 1638.0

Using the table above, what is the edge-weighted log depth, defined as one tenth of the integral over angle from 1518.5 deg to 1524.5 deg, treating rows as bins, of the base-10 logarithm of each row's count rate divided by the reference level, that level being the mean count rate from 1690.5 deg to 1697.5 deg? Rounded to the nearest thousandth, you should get 0.047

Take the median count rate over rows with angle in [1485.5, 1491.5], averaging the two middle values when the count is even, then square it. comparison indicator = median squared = 2586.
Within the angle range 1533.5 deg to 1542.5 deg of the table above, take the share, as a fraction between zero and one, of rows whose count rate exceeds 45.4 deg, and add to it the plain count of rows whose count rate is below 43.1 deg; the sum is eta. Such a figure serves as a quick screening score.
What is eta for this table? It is 1.0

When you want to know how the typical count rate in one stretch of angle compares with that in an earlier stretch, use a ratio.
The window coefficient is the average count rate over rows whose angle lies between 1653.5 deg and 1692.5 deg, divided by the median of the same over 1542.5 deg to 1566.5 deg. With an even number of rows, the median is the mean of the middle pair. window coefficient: 0.91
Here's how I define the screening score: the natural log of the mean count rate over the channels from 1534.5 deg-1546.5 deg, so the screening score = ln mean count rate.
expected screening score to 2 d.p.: 3.89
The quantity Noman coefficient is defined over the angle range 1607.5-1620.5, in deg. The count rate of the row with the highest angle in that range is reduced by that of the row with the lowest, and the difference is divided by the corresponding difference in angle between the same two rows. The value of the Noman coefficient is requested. 1.2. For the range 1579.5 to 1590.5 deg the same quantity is 0.1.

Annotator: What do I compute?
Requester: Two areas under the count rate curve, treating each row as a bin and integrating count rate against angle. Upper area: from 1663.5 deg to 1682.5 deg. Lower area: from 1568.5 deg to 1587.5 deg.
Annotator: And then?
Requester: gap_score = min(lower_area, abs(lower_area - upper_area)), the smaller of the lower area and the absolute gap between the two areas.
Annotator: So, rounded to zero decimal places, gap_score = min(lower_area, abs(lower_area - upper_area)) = 7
